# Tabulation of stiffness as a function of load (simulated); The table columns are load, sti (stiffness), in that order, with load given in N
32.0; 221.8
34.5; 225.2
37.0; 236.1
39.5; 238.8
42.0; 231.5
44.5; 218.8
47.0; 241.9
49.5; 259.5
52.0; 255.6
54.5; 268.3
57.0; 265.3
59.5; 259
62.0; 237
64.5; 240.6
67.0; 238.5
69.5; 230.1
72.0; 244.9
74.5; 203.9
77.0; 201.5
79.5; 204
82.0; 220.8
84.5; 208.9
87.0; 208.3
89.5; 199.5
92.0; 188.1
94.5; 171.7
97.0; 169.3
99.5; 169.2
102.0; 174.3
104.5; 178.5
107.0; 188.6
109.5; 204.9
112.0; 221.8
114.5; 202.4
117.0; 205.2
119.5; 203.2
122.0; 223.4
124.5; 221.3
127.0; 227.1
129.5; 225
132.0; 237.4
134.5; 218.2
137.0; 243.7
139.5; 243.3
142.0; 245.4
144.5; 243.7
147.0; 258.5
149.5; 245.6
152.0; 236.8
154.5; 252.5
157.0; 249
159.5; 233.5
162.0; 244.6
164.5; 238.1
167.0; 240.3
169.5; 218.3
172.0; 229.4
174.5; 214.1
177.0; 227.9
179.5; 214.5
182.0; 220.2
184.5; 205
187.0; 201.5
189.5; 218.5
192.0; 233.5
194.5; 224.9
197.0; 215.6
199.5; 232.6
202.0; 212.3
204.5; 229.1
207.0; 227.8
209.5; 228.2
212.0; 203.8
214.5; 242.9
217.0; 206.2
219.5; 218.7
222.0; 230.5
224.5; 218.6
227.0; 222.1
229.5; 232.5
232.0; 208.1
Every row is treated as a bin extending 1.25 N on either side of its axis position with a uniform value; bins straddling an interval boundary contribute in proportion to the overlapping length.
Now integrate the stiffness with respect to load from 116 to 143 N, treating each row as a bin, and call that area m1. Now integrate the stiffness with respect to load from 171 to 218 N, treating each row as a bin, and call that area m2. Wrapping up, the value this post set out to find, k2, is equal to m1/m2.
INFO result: 0.59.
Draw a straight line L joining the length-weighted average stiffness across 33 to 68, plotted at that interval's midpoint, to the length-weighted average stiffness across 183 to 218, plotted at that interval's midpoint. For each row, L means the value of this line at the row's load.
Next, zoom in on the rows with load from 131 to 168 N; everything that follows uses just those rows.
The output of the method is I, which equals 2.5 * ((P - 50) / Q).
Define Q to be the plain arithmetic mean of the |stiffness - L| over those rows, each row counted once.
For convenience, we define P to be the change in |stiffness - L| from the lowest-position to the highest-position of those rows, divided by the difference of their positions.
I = -8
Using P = 0.24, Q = 15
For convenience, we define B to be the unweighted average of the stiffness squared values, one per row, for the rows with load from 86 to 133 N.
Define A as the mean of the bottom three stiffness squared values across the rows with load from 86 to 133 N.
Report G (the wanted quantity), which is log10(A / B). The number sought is -0.150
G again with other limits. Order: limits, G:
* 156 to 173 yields -0.034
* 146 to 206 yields -0.092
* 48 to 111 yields -0.215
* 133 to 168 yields -0.047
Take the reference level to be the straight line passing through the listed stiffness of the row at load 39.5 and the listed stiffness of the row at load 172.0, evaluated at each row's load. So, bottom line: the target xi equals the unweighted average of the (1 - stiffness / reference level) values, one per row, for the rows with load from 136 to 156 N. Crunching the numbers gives -0.06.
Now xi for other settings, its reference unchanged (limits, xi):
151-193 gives 0.01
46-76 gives -0.03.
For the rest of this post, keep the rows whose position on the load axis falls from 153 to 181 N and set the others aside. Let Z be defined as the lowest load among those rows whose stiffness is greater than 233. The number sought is 154.5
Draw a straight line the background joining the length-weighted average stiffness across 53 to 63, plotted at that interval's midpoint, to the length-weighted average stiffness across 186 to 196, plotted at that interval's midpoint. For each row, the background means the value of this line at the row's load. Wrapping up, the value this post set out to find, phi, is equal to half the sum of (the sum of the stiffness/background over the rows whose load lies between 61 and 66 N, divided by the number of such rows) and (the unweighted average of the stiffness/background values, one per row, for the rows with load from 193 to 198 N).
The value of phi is 0.97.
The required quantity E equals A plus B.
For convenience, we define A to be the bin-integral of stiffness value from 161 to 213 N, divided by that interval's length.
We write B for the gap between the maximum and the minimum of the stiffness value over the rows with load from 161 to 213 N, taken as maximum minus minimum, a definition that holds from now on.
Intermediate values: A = 223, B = 43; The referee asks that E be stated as 266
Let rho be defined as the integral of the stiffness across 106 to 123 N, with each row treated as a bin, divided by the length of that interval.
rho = 207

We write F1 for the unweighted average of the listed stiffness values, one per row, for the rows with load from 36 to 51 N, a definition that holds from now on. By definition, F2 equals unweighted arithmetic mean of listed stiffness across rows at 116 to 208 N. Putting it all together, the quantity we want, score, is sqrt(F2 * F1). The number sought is 233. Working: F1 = 238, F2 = 229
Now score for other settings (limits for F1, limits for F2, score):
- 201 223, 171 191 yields 219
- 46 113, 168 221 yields 219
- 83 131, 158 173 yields 216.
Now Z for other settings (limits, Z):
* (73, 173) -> 132.0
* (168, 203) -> 192.0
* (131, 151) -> 132.0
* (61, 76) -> 62.0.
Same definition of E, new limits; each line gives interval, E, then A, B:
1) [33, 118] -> 317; 218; 99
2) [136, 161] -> 270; 245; 25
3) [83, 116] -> 244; 192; 53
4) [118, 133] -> 257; 222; 34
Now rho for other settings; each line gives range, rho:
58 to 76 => 236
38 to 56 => 245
